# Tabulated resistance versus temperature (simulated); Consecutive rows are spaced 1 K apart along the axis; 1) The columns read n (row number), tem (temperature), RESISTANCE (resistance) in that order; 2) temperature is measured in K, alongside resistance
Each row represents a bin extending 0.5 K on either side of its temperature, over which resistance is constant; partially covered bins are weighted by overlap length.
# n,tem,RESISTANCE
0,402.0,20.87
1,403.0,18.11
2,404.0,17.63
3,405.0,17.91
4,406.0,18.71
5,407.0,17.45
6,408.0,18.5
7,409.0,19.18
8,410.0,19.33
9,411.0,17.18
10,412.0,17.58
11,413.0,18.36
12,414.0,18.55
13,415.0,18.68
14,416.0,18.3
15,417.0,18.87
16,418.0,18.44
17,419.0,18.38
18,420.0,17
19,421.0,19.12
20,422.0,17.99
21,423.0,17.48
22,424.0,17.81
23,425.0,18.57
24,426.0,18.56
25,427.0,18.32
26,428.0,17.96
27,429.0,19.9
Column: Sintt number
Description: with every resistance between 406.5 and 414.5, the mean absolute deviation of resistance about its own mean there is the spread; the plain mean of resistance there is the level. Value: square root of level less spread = 4.20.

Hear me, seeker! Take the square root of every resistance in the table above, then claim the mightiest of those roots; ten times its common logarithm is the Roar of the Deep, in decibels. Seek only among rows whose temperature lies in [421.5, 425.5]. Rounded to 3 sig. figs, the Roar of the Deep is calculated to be 6.34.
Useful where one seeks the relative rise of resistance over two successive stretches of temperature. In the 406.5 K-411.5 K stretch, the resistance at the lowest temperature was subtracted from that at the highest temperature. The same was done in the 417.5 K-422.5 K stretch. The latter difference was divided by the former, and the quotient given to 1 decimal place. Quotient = 1.7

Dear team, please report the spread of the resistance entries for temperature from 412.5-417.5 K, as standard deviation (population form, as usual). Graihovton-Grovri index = 0.2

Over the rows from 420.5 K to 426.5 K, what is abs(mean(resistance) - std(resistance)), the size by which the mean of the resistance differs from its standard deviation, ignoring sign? 17.7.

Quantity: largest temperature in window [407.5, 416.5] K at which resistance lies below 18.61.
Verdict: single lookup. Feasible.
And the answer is 416.0 K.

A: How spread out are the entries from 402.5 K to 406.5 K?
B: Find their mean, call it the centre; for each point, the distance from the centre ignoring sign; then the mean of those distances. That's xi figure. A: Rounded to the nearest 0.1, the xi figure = 0.3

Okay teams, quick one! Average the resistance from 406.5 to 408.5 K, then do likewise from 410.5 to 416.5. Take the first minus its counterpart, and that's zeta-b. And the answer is -0.1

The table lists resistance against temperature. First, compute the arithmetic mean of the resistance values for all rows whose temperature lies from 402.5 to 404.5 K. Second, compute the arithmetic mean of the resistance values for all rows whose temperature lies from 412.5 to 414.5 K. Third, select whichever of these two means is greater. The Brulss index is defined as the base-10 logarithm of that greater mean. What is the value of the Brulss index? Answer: 1.266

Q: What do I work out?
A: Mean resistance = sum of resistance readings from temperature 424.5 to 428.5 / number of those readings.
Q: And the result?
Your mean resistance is 18.4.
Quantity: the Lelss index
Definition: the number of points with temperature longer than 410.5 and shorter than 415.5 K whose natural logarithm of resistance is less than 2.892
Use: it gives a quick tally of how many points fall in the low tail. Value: 2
